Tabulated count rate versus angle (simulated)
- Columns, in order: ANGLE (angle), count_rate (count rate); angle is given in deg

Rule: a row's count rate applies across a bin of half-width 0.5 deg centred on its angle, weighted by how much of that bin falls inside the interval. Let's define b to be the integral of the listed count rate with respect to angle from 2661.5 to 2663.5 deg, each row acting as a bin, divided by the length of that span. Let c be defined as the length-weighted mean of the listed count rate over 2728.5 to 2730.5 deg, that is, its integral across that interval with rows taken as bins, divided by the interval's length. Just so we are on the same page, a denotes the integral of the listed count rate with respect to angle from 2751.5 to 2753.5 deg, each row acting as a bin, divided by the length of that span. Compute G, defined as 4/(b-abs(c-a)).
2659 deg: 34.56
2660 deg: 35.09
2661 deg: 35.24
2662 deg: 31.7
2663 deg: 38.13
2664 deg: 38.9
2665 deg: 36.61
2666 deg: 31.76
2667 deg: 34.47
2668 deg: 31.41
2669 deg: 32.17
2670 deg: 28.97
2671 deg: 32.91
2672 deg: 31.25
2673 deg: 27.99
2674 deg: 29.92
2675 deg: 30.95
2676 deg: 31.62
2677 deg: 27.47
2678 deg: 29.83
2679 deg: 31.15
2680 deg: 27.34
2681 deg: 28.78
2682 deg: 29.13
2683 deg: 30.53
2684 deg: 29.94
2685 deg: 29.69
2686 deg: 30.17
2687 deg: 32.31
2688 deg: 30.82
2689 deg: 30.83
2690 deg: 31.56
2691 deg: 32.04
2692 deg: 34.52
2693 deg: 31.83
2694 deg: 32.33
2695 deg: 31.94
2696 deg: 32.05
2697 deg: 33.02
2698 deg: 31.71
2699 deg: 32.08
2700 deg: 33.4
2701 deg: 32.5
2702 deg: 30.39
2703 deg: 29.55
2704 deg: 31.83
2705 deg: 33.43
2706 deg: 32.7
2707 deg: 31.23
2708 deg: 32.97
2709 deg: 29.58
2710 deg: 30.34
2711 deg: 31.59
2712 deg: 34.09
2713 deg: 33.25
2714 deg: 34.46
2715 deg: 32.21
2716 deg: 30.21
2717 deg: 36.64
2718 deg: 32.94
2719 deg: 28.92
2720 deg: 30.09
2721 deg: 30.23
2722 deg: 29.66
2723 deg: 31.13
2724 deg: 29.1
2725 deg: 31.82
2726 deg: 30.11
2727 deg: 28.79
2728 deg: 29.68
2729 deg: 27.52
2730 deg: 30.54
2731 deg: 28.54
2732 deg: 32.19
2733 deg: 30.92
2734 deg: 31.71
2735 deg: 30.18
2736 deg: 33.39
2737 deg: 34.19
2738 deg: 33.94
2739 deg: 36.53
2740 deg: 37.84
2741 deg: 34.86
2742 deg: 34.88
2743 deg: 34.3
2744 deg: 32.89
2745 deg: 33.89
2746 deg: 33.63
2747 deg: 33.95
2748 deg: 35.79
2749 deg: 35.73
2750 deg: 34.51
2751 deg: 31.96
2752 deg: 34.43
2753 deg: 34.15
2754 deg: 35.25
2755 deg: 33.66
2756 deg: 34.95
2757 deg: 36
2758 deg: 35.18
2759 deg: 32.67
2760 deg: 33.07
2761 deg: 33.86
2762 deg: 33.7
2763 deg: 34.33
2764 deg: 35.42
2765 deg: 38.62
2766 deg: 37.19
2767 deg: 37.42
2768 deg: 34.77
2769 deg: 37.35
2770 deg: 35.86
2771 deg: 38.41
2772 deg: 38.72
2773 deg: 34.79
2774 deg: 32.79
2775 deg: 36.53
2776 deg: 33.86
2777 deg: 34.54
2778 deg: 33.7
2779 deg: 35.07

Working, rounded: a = 34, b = 34.9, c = 29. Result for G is 0.135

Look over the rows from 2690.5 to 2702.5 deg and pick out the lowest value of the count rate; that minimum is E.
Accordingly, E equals 30.39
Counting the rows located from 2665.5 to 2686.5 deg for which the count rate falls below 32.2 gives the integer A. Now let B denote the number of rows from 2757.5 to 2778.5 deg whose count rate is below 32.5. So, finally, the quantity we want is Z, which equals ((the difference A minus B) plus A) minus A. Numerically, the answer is 19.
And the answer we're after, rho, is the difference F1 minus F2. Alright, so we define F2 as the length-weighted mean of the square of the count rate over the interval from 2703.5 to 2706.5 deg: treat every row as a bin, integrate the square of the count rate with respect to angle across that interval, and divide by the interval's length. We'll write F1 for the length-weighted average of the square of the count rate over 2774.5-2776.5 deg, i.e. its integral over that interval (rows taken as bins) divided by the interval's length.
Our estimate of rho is 174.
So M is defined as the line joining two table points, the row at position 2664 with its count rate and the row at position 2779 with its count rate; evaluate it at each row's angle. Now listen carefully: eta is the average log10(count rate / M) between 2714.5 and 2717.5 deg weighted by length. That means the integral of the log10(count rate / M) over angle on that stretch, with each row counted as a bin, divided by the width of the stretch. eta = -0.053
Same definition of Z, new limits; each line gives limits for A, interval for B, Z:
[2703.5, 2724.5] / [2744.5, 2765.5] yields 11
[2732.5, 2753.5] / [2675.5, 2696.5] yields -16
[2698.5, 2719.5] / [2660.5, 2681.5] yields -5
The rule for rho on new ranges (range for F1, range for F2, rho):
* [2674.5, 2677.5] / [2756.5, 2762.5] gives -259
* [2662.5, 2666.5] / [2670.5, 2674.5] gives 394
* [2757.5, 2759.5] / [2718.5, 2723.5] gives 252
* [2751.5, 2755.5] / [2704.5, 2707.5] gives 128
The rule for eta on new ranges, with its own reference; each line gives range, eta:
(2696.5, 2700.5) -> -0.064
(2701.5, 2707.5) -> -0.076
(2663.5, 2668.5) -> -0.051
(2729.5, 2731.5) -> -0.094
